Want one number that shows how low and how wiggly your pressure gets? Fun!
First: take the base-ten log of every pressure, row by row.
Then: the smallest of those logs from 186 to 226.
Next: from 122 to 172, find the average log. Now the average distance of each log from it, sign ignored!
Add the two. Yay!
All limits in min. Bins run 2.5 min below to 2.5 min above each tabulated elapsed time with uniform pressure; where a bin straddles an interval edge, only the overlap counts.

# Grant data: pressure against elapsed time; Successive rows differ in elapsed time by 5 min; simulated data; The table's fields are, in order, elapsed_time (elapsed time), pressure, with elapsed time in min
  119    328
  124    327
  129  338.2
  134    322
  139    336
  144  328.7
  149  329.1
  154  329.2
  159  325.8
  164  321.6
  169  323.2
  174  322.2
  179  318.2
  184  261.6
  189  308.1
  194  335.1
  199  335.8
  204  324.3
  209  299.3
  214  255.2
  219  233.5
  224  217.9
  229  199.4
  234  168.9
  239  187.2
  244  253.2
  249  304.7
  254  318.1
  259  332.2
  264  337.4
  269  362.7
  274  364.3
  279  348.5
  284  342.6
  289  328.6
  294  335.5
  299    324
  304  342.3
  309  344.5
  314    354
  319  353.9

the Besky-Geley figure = 2.344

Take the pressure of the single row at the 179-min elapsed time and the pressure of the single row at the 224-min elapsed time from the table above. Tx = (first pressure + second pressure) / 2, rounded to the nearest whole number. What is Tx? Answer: 268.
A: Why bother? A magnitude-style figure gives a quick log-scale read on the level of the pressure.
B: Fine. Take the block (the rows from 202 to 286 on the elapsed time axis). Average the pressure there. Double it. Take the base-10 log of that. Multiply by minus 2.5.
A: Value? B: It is -6.89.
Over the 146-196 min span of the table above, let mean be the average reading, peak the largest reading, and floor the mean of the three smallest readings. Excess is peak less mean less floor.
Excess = -278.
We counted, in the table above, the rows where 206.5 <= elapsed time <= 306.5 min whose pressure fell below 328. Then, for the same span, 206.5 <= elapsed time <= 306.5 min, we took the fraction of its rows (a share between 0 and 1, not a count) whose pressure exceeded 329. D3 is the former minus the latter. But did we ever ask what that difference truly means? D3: 11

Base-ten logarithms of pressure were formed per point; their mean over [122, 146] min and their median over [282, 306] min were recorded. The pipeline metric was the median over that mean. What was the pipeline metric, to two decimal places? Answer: 1.00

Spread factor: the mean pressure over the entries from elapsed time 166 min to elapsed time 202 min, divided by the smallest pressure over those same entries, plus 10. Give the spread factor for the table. 11.20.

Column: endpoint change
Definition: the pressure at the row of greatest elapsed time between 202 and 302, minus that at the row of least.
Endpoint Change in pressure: 0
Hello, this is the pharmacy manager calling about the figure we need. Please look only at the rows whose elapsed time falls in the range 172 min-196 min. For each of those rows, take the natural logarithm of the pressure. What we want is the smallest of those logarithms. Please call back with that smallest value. 5.57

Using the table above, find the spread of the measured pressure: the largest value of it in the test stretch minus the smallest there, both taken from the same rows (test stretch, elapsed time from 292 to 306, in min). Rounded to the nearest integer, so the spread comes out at 18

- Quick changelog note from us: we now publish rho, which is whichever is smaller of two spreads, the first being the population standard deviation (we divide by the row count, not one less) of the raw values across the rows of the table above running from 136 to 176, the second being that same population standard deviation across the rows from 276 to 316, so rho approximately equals 4.5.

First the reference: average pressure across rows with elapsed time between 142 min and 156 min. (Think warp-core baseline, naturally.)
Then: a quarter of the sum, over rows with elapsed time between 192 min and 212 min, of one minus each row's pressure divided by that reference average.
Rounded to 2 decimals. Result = 0.02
